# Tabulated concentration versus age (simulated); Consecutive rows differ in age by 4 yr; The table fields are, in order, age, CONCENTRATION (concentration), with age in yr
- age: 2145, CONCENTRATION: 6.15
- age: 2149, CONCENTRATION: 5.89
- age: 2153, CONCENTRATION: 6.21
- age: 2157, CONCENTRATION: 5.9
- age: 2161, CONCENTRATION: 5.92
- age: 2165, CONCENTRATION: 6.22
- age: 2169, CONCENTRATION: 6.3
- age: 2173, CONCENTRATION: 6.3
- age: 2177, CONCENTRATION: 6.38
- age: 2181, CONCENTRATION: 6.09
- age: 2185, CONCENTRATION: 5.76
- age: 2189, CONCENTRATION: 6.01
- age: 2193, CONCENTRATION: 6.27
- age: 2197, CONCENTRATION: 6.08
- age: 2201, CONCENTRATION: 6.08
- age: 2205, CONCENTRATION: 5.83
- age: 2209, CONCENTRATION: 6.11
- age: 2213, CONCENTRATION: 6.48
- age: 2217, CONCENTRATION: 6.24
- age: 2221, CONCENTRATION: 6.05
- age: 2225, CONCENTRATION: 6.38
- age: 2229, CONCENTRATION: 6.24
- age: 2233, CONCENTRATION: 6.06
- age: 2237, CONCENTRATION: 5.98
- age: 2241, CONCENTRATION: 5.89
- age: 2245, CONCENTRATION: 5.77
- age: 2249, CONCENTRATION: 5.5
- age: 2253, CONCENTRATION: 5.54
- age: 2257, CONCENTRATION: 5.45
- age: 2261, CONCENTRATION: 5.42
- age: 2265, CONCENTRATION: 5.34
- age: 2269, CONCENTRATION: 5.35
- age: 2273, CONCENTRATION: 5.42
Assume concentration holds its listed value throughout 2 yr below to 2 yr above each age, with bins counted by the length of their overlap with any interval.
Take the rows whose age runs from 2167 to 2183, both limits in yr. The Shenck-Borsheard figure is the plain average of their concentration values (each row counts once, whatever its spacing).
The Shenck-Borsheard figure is 6.27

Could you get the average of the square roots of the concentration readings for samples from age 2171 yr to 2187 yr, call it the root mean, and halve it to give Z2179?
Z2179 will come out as 1.24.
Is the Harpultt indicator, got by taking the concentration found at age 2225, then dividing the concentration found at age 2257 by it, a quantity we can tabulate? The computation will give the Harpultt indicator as 0.85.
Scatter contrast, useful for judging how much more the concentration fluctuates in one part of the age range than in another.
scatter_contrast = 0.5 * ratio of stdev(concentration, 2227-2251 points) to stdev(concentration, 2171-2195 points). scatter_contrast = 0.55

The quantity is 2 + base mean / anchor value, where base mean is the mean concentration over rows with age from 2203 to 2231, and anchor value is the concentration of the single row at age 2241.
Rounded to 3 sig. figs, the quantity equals 3.05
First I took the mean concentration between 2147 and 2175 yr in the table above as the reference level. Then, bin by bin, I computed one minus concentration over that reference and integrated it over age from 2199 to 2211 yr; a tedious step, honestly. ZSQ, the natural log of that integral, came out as -1.6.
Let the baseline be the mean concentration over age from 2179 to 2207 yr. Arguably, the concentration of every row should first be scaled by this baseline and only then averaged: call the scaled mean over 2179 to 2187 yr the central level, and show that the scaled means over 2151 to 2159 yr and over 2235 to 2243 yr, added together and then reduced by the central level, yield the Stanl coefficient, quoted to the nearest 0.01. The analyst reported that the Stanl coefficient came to 1.01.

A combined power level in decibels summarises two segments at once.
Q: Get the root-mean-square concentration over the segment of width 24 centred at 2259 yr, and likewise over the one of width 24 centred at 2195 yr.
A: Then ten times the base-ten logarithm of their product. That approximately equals 15.1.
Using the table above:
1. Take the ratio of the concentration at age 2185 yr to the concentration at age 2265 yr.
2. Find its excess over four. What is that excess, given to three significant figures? -2.92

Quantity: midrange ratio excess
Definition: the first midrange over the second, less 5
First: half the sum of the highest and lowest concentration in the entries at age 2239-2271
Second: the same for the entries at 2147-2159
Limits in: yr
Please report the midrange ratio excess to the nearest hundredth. -4.07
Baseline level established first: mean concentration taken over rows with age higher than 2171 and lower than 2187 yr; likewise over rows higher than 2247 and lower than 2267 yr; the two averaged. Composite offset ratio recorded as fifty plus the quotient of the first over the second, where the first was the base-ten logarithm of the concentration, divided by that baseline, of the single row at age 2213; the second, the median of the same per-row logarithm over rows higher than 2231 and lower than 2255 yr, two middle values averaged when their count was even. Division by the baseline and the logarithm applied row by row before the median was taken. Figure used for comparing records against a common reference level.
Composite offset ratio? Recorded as 67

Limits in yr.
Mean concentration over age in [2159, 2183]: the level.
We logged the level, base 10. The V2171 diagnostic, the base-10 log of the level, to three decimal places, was 0.793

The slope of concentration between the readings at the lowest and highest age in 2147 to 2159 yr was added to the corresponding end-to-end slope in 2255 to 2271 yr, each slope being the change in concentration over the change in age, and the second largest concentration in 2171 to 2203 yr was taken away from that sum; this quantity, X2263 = -6.31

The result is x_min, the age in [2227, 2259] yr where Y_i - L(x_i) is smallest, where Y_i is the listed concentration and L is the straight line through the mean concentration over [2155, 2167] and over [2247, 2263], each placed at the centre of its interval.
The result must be 2257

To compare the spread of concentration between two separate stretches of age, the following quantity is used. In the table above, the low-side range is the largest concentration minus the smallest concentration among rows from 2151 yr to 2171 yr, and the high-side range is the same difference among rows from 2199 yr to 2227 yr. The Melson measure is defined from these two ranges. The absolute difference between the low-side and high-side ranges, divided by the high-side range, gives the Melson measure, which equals 0.38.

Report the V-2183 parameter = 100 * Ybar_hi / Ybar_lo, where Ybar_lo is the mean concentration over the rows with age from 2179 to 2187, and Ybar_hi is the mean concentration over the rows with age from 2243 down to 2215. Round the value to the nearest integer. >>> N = 103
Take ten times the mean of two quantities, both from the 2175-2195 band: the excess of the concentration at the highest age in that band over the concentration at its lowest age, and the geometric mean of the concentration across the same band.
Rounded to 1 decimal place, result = 29.9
